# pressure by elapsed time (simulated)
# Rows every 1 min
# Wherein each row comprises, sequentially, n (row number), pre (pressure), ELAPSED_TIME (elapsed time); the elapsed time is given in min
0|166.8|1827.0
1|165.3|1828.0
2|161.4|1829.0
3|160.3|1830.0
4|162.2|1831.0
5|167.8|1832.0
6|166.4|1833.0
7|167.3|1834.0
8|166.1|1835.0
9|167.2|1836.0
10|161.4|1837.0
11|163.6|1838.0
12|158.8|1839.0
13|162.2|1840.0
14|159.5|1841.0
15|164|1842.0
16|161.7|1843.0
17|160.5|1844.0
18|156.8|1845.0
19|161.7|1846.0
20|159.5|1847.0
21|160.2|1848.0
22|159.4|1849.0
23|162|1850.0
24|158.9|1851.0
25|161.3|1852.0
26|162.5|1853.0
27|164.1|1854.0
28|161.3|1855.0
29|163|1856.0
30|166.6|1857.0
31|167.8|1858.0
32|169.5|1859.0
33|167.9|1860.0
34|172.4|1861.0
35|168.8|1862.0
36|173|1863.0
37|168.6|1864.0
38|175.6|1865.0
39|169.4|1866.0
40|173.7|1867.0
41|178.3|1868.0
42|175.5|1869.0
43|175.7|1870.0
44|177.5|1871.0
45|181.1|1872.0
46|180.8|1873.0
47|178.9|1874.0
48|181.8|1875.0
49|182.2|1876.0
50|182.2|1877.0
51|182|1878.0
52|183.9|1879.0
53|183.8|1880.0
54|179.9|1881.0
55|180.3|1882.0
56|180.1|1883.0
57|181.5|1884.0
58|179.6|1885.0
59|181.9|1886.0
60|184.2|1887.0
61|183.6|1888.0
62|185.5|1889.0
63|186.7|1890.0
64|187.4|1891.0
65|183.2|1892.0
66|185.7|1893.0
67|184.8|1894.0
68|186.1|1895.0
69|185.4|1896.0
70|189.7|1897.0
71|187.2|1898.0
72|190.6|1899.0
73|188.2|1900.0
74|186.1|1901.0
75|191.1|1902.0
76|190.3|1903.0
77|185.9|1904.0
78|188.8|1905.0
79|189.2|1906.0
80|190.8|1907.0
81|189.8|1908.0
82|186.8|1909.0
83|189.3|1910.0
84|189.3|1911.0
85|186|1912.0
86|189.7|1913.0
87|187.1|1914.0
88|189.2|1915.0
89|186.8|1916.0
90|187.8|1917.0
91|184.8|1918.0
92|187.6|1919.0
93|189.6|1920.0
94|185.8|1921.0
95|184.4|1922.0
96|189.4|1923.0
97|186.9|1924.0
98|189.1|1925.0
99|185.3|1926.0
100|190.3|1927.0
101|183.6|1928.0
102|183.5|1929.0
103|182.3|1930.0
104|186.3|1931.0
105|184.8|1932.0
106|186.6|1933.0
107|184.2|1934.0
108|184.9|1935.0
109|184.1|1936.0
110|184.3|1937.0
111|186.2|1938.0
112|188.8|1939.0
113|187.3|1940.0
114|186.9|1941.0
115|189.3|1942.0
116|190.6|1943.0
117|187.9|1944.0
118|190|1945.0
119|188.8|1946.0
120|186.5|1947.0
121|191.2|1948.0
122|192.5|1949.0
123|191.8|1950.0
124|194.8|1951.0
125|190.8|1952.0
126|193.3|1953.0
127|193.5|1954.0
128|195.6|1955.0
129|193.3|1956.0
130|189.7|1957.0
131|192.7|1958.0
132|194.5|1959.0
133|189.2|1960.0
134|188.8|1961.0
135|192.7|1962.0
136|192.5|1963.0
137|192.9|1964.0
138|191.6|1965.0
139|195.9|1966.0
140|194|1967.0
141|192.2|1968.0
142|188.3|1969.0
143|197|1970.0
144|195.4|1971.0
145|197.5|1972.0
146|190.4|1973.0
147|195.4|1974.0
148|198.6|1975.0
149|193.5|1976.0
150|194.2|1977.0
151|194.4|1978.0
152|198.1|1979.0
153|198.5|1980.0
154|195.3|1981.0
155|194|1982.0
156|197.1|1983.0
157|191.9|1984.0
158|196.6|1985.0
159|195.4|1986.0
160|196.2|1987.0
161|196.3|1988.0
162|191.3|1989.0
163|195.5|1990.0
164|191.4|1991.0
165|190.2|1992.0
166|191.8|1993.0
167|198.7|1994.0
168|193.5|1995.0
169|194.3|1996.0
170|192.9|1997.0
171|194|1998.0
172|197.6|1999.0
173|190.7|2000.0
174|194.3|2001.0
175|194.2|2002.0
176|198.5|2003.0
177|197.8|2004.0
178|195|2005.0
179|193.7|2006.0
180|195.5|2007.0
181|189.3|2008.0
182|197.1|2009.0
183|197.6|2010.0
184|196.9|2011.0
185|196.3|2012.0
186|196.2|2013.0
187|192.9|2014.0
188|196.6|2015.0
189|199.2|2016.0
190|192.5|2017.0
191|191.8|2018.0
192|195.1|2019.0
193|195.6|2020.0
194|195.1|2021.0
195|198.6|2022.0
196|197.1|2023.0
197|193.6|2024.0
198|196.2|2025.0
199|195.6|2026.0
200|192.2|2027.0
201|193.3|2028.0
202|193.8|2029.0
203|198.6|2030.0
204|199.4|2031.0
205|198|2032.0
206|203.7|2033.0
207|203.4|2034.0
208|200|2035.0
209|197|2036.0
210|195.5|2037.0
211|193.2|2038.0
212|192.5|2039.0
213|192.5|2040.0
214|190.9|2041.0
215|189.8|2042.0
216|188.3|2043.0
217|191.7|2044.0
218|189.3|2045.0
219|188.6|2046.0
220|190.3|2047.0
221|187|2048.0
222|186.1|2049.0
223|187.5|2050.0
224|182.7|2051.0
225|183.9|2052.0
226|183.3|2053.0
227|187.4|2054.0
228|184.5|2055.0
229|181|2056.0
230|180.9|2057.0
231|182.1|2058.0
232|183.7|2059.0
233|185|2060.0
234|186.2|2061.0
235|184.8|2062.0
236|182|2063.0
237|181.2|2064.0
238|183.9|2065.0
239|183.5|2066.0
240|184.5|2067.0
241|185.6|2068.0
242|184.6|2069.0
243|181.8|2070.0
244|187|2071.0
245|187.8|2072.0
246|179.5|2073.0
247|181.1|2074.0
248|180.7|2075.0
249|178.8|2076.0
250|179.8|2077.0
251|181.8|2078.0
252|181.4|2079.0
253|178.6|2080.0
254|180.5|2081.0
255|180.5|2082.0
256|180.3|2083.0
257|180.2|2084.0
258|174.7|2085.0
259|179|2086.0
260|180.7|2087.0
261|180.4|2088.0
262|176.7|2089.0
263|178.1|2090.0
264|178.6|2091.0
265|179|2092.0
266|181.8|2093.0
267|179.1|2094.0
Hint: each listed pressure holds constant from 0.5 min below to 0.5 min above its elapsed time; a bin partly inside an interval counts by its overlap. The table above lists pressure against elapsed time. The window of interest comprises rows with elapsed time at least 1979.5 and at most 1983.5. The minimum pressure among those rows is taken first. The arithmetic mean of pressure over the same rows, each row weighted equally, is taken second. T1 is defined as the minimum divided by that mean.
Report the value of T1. 0.989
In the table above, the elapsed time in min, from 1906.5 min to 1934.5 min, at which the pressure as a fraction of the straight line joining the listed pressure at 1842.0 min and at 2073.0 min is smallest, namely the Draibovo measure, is 1930.0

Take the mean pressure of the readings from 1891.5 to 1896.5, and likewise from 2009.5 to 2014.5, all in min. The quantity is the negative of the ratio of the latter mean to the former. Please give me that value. -1.059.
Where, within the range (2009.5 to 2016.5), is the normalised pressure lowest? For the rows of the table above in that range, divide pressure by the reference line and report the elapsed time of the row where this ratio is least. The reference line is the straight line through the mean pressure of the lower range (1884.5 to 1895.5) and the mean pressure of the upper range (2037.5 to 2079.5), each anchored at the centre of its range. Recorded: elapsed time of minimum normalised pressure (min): 2014.0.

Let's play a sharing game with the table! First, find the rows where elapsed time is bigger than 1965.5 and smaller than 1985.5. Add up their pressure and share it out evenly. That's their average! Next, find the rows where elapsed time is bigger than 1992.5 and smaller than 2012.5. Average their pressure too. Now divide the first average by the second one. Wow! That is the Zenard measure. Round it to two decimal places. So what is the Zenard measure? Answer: 1.00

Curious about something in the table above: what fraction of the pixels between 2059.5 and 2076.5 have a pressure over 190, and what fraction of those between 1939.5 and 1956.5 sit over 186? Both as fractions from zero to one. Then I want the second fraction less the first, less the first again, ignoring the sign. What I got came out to 1.0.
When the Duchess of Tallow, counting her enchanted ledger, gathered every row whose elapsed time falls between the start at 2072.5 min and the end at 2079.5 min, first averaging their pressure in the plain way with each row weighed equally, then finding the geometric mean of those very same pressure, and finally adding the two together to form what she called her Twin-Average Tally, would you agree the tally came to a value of 361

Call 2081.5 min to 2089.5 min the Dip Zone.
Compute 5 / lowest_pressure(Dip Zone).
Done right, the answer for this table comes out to 0.0286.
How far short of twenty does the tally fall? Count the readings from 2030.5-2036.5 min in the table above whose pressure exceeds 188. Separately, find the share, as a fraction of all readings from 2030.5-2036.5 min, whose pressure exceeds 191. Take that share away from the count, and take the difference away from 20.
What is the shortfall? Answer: 15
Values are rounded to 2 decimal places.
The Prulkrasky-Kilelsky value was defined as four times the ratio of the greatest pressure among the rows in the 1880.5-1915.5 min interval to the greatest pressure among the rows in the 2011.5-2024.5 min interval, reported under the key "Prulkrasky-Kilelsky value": 3.84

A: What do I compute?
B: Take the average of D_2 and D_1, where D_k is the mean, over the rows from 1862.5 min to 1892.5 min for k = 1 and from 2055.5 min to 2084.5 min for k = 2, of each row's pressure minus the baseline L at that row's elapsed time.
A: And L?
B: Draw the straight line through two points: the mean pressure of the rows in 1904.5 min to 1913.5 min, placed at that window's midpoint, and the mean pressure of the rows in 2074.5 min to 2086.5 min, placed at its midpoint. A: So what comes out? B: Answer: -4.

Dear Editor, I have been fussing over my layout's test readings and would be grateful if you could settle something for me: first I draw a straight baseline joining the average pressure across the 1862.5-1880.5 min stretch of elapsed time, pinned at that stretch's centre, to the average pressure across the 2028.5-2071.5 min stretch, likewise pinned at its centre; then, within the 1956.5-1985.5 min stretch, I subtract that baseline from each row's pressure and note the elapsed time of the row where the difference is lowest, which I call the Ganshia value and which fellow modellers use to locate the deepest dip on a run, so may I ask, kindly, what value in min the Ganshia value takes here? 1969.0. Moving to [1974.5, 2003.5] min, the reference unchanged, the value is 1992.0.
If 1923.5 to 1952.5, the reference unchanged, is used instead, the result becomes 1930.0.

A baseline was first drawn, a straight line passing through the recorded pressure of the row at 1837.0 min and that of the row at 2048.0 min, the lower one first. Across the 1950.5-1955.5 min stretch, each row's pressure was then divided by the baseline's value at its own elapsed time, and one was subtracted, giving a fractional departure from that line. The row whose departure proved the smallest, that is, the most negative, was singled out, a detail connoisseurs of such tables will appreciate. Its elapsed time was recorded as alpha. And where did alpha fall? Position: 1952.0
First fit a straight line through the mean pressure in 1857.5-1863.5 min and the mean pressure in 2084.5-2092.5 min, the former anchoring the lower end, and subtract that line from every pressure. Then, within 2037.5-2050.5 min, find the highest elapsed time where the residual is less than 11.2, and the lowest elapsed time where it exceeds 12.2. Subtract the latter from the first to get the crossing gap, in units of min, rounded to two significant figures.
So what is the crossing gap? 12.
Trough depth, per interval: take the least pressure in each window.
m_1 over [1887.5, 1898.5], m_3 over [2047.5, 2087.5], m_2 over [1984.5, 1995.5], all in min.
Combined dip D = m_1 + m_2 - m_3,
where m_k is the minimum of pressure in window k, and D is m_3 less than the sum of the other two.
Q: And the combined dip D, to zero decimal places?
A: 199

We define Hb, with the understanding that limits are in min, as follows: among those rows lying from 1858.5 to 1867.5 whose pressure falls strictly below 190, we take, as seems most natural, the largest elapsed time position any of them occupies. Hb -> 1867.0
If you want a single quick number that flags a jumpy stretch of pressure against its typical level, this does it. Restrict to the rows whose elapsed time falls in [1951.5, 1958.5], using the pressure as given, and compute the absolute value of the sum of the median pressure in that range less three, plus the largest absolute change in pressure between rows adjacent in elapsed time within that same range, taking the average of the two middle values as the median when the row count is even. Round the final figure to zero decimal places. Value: 194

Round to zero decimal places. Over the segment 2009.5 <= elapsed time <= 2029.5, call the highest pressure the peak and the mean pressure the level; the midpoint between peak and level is 197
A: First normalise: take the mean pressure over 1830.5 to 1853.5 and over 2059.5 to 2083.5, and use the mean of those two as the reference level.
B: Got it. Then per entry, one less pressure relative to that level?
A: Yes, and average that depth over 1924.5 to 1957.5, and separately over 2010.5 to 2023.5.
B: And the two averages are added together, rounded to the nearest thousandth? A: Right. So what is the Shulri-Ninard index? -0.228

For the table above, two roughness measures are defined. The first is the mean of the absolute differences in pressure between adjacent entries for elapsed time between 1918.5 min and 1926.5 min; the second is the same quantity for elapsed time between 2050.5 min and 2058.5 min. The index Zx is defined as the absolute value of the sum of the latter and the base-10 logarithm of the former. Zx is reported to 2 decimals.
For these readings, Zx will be 2.41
